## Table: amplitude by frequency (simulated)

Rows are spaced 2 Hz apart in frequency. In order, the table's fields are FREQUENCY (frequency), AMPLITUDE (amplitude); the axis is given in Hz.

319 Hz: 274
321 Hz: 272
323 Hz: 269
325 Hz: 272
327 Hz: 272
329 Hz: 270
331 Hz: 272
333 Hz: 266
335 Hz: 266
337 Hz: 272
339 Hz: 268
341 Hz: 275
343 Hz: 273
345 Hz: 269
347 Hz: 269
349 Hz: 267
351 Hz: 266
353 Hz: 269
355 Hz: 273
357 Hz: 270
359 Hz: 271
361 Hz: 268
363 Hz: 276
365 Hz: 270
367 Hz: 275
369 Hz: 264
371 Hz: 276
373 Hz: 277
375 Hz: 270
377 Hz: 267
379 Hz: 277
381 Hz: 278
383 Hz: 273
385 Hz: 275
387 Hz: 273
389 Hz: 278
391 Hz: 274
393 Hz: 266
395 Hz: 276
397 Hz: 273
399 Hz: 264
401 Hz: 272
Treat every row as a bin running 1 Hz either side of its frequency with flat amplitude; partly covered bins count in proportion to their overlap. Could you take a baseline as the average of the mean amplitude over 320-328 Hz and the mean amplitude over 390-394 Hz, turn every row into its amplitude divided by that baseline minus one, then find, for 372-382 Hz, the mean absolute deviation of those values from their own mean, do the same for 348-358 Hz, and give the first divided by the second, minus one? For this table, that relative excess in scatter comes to 1.12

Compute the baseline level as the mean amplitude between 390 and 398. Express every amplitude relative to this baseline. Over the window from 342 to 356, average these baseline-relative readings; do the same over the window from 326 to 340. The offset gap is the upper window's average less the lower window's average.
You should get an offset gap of 0.0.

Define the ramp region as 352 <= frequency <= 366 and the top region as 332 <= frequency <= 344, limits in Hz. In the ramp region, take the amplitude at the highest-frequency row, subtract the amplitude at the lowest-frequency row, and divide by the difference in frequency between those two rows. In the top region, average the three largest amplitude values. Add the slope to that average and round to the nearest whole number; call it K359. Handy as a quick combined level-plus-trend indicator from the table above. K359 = 273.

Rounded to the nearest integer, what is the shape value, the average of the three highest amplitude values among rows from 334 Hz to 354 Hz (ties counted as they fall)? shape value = 273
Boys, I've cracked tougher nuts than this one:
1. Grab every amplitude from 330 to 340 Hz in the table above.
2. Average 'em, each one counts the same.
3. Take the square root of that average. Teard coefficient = 16.40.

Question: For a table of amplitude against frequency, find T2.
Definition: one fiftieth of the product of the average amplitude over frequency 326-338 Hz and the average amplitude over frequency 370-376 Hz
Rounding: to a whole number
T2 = 1480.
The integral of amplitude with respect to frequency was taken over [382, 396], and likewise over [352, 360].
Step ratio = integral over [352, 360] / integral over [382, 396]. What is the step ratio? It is 0.57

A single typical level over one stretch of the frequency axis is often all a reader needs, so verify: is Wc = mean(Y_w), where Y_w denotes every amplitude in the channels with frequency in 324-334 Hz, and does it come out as 270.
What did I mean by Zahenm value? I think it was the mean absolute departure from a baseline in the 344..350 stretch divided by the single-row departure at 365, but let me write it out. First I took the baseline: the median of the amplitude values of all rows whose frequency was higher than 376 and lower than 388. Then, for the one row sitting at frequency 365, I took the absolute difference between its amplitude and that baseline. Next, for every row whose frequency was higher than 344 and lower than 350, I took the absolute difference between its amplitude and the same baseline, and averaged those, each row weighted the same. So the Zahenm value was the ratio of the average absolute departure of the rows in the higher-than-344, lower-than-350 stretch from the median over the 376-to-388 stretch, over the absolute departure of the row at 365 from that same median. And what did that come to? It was 1.4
